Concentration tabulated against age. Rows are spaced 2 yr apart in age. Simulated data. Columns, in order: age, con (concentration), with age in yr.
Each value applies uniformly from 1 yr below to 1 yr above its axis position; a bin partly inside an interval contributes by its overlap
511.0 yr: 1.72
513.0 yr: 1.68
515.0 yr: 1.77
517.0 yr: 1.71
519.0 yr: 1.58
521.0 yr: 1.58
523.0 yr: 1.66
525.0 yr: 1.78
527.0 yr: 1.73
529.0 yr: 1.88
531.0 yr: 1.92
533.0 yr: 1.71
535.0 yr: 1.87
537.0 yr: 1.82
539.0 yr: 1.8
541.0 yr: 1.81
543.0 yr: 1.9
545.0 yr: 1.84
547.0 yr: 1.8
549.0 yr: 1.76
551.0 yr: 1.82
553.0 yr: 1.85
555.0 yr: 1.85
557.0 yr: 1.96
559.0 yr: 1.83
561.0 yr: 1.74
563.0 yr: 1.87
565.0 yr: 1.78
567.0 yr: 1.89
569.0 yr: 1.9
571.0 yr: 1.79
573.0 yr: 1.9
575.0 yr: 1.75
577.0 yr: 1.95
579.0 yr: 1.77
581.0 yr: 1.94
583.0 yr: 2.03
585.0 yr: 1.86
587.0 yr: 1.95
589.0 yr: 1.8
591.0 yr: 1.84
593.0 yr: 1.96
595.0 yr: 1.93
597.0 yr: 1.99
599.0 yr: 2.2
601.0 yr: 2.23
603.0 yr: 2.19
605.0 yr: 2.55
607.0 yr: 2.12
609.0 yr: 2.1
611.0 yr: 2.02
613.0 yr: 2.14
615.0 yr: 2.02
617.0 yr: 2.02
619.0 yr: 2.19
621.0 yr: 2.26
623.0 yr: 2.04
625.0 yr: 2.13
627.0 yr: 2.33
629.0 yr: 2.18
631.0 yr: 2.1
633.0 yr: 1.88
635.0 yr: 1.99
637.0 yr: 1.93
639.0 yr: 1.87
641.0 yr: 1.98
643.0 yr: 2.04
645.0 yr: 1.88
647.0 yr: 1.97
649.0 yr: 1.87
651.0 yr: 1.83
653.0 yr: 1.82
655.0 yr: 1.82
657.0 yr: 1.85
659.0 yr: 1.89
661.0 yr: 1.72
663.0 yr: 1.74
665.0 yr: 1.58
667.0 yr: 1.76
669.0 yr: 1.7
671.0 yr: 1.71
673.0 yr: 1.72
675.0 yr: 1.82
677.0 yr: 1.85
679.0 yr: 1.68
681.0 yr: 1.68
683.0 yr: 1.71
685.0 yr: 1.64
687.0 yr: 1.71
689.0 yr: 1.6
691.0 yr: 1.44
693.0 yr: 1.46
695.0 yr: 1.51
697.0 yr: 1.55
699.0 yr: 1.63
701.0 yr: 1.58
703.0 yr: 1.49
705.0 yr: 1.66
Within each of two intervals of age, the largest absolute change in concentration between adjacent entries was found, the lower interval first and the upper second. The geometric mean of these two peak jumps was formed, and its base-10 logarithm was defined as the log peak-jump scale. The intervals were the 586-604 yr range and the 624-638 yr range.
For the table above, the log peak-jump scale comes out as -0.67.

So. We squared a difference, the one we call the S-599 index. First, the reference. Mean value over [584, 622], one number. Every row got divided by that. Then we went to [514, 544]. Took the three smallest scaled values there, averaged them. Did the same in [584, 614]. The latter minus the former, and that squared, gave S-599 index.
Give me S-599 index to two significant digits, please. 0.012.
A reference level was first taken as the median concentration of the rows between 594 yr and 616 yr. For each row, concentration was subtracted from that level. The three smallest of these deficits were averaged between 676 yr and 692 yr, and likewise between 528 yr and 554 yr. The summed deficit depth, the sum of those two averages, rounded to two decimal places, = 0.58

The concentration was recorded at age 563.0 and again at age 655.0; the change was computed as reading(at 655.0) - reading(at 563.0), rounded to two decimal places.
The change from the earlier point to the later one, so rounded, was -0.05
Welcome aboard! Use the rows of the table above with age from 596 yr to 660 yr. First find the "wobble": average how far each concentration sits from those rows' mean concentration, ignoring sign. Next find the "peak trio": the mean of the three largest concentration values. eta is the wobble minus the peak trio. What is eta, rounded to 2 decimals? -2.25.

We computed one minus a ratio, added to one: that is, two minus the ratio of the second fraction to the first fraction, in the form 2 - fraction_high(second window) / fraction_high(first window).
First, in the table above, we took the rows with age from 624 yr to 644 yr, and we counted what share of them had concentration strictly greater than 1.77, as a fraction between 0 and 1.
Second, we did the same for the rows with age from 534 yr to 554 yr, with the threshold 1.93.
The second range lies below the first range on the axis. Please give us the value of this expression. 2.00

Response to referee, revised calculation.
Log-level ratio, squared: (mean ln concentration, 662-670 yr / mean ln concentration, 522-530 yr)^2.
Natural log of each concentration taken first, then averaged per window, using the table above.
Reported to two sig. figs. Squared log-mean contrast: 0.87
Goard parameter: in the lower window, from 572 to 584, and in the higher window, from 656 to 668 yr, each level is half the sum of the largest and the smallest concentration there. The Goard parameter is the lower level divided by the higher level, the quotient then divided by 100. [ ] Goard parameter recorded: 0.0109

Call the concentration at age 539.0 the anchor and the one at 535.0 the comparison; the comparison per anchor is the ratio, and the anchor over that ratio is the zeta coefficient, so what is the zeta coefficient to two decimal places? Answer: 1.73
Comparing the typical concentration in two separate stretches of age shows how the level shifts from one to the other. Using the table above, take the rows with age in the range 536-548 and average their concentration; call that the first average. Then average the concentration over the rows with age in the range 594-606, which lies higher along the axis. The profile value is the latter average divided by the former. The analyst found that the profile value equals 1.19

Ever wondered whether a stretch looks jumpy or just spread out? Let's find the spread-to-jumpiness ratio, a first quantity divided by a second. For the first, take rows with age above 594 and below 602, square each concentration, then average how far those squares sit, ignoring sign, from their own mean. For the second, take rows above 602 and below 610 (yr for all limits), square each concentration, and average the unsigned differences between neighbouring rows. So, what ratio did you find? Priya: 0.42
